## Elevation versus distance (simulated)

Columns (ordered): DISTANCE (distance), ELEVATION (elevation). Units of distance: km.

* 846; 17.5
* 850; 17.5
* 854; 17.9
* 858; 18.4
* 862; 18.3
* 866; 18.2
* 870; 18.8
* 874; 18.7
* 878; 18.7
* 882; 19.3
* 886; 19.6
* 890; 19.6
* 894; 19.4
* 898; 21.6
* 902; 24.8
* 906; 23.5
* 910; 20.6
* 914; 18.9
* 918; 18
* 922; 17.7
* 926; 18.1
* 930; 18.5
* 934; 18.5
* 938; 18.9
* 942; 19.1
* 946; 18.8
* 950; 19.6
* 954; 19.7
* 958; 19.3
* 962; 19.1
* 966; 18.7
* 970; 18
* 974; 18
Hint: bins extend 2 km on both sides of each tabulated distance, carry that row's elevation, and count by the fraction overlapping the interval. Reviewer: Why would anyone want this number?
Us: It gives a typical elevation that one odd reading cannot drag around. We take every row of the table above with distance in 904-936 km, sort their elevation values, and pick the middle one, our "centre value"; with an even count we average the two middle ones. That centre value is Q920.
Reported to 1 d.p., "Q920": 18.5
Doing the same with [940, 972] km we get 19.1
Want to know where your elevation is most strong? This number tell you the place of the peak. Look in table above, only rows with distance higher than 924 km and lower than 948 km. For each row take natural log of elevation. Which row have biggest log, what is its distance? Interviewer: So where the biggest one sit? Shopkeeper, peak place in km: 942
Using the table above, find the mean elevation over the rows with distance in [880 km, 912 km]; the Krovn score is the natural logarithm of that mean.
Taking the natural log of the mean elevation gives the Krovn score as 3.05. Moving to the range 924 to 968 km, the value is 2.94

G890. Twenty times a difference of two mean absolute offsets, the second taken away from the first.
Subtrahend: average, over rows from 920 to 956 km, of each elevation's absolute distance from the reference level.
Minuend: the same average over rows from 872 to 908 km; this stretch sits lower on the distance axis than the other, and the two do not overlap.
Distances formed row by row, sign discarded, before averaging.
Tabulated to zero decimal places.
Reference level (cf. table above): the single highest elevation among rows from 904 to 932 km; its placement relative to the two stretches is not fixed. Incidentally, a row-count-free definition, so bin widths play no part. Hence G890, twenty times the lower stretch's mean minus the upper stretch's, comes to -30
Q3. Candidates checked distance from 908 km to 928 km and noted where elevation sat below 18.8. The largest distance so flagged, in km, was 926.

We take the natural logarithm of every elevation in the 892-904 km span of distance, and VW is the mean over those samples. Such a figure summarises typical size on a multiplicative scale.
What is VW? 3.08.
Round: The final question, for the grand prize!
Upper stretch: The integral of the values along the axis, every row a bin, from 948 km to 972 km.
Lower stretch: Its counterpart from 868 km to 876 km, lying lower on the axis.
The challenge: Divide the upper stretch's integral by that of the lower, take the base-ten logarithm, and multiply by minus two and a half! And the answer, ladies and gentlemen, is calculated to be -1.2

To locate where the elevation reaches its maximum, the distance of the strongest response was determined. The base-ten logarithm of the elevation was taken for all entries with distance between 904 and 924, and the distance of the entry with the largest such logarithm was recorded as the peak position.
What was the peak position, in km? 906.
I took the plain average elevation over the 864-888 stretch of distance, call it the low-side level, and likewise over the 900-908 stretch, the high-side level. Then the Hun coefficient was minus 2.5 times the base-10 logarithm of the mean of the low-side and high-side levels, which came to -3.33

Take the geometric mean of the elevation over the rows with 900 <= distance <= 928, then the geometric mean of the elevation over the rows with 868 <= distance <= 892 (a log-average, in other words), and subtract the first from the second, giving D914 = -1.0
